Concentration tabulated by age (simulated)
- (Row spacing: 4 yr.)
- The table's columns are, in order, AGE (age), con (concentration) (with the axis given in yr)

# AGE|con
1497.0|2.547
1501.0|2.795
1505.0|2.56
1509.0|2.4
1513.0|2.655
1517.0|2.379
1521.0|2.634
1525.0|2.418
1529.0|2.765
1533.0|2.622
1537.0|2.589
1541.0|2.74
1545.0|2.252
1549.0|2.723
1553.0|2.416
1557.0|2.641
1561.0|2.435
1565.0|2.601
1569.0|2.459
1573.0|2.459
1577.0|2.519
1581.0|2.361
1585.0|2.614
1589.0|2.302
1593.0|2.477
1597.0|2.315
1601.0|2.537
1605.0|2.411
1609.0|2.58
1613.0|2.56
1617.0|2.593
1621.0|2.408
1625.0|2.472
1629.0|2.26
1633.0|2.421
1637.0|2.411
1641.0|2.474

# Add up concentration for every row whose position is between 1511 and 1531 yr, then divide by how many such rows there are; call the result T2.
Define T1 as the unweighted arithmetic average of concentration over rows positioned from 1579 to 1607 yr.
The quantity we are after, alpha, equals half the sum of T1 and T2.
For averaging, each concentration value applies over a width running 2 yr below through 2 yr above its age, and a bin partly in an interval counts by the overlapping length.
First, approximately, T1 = 2.43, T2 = 2.57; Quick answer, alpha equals 2.50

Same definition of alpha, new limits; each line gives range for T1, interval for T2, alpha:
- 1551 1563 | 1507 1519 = 2.49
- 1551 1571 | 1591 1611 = 2.49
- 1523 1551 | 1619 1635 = 2.49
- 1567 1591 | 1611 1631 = 2.46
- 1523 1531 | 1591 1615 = 2.54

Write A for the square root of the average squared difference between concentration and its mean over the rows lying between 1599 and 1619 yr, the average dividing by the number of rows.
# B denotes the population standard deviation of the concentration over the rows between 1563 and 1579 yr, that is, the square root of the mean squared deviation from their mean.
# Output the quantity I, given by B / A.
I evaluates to 0.9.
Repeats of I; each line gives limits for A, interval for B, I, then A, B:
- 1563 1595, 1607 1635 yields 1.1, 0.100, 0.11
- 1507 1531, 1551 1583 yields 0.6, 0.149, 0.09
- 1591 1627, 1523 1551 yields 2.0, 0.088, 0.18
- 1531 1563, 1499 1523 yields 0.9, 0.158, 0.15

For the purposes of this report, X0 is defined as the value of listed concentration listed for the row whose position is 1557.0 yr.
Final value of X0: 2.641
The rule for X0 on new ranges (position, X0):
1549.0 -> 2.723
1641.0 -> 2.474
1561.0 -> 2.435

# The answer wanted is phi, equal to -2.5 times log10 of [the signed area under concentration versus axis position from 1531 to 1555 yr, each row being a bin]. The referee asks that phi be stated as -4.5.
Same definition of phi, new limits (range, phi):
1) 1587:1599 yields -3.6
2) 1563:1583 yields -4.2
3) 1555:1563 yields -3.3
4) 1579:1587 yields -3.2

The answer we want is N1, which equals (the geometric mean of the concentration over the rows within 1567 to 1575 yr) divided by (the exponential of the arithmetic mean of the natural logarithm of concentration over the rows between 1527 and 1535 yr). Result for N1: 0.91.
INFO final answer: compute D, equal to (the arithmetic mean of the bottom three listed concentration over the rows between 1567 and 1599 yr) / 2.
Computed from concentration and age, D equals 1.16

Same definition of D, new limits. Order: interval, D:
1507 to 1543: 1.20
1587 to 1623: 1.17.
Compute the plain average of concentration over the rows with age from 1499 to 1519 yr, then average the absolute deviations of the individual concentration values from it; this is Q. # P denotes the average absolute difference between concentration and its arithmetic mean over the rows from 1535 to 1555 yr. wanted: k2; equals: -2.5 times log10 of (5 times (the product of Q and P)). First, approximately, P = 0.17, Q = 0.13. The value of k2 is 2.37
